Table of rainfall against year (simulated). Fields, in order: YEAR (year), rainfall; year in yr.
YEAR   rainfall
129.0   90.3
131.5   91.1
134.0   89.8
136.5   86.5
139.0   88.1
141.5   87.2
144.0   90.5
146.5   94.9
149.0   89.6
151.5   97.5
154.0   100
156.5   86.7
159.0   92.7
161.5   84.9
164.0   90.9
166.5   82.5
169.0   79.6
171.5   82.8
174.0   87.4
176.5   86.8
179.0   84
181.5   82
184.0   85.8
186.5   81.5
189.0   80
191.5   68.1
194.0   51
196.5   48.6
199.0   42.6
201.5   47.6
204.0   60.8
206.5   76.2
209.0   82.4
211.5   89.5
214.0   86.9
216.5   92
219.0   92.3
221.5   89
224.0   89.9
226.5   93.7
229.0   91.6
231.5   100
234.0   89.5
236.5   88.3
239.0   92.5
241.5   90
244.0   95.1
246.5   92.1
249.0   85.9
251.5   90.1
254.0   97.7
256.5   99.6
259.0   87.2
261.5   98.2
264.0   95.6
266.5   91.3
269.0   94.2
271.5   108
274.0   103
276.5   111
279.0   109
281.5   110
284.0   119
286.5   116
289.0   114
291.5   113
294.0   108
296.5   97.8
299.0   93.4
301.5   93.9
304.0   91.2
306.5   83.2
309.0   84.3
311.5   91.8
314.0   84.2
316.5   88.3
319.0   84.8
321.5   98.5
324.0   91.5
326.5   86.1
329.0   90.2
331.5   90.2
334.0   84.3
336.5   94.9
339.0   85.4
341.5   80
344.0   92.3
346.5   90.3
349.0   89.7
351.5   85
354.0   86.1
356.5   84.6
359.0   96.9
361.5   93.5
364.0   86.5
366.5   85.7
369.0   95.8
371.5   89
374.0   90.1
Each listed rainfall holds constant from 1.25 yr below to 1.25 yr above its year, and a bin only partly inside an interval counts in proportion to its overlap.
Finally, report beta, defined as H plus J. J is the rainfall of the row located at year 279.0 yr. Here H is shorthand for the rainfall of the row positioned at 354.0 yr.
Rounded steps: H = 86.1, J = 109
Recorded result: 195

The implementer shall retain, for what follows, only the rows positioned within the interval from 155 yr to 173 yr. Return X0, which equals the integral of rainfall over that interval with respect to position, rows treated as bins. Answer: 1547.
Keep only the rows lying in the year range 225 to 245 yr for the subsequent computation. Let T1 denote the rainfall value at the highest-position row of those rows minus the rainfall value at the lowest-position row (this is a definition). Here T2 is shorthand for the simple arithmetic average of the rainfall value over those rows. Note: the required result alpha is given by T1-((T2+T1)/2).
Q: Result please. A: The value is -46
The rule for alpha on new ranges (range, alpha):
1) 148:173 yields -48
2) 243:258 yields -44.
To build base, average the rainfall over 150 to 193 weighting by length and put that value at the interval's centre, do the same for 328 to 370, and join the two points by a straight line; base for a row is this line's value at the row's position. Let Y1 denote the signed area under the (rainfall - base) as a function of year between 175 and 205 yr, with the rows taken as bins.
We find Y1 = -517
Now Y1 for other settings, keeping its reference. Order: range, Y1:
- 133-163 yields 176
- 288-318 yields 212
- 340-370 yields -6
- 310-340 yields 24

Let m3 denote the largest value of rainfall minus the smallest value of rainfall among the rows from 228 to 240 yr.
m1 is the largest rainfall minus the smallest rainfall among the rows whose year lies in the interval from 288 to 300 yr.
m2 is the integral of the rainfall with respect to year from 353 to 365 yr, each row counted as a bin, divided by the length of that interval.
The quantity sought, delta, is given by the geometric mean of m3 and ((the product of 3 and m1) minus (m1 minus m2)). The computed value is 39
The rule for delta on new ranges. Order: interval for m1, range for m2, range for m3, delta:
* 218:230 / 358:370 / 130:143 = 22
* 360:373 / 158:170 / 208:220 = 32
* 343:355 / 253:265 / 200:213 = 68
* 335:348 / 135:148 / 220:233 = 36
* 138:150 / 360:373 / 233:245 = 27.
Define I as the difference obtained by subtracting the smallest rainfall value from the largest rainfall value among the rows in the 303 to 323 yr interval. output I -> 15.3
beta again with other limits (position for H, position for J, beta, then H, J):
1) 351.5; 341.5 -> 165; 85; 80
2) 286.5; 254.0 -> 214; 116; 97.7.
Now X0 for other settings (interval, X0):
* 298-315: 1511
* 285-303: 1893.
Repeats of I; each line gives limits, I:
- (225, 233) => 8.4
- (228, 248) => 11.7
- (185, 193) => 13.4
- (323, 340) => 10.6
